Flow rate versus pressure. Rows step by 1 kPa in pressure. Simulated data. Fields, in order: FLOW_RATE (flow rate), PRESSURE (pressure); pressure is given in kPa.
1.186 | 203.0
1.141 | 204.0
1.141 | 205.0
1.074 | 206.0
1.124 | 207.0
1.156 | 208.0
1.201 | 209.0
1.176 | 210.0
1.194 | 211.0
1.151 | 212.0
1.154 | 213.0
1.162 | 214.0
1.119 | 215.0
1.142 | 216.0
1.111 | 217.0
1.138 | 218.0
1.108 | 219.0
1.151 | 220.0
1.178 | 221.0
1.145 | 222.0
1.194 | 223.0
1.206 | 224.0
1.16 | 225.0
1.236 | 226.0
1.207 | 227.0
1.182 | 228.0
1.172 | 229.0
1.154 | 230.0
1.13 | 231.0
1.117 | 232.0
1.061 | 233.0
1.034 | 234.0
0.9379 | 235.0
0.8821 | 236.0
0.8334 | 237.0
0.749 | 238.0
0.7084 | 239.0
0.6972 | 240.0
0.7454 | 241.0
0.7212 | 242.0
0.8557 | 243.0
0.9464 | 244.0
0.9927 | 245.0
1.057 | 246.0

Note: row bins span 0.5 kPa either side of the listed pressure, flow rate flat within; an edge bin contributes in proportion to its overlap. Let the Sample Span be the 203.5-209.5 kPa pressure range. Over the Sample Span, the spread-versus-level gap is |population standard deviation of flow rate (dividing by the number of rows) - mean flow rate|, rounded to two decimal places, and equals 1.10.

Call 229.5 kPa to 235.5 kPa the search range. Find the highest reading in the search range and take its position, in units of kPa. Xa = 230.0 kPa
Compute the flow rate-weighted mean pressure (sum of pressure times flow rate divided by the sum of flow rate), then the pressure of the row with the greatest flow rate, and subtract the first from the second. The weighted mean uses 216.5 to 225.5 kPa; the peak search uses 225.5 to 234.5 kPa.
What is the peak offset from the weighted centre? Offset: 4.9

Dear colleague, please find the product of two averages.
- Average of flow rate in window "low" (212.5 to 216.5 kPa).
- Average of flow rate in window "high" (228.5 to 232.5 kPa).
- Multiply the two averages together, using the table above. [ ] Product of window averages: 1.31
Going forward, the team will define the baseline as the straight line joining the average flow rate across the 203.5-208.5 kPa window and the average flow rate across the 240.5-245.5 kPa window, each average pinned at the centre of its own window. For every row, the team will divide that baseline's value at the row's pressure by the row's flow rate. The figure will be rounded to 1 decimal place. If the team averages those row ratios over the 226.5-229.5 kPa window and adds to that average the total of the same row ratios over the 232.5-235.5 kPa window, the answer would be 3.5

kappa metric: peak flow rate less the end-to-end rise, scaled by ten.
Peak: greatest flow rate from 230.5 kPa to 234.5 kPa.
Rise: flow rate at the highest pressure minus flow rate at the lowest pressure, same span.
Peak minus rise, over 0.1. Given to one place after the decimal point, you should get 12.3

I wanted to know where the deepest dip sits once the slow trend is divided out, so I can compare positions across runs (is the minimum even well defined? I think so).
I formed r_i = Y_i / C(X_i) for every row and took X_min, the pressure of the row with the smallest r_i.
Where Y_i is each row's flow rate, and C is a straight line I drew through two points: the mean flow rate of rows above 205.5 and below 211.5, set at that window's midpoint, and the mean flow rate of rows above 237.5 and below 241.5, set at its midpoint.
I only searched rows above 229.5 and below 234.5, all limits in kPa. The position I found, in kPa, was 234.0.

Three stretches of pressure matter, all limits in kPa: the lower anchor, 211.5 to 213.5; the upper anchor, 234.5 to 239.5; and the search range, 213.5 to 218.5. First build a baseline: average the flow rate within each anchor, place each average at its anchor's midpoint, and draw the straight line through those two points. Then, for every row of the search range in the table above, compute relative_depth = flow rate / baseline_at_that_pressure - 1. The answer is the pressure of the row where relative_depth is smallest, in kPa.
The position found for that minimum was 215.0 kPa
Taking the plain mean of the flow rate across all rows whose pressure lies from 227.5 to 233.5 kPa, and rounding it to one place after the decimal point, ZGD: 1.1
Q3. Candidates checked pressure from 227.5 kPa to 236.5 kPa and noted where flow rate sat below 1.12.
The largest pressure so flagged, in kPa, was 236.0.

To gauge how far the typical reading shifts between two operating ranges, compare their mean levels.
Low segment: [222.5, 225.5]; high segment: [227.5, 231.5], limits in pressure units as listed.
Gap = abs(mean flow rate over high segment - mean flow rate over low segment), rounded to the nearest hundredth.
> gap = 0.03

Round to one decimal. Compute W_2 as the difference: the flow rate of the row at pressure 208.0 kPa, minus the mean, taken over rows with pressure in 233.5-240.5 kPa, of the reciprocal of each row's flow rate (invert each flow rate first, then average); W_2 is -0.1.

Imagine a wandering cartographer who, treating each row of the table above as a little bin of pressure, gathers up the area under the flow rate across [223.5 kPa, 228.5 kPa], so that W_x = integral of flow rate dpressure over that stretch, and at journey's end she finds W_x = 5.99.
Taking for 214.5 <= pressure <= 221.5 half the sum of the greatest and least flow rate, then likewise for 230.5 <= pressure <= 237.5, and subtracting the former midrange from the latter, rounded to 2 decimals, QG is -0.16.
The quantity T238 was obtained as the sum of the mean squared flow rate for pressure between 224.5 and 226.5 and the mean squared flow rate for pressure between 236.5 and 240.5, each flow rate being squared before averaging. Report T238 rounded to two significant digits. 2.0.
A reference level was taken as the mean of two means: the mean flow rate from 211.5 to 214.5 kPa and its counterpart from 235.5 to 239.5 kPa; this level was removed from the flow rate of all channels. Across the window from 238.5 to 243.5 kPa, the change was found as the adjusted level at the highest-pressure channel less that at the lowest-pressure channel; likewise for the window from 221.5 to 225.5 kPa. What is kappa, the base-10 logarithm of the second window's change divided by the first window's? -1.0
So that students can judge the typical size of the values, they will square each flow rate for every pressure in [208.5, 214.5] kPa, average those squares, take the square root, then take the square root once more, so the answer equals 1.08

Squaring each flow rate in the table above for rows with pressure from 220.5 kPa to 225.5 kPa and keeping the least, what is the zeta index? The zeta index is 1.31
